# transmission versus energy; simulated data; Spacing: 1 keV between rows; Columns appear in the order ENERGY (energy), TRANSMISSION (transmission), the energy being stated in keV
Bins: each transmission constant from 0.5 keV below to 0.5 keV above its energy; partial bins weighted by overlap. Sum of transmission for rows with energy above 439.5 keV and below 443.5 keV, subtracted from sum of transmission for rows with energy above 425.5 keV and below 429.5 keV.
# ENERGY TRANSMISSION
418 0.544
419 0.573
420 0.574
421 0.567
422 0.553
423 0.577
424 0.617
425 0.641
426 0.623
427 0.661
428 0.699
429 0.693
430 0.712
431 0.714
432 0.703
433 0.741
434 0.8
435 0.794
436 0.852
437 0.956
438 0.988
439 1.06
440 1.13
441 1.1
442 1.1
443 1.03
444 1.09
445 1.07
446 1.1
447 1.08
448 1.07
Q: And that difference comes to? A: -1.68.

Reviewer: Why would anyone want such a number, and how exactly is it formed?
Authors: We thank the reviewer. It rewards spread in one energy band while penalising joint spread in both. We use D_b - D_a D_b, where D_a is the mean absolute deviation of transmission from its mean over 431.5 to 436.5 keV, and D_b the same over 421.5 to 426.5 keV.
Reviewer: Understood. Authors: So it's 0.028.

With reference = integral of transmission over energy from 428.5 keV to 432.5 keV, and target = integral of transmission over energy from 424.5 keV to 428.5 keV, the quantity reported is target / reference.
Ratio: 0.93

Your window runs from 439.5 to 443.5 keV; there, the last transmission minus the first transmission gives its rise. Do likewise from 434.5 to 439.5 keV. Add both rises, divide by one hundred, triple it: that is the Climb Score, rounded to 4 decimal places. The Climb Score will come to 0.0050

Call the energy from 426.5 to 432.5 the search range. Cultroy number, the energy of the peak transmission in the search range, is 431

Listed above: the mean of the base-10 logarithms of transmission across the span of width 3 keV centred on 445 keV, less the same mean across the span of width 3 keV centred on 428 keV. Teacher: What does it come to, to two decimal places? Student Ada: 0.20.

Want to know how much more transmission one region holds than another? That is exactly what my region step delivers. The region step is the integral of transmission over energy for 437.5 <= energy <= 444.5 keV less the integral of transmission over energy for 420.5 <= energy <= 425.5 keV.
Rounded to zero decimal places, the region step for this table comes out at 5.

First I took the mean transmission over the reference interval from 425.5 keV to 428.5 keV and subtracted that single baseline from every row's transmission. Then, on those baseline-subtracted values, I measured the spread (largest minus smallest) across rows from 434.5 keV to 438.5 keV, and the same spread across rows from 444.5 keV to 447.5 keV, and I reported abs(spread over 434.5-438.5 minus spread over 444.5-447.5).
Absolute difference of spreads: 0.16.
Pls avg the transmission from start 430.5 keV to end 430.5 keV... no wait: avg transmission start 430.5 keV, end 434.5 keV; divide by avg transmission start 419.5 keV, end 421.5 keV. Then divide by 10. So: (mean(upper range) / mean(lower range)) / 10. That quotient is 0.130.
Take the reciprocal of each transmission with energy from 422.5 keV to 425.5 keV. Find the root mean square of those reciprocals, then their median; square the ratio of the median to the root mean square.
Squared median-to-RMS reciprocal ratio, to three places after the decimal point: 0.977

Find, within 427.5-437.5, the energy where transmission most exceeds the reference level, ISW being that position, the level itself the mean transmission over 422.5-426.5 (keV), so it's 437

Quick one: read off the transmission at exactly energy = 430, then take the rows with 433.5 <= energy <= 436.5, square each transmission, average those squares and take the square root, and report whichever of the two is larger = 0.82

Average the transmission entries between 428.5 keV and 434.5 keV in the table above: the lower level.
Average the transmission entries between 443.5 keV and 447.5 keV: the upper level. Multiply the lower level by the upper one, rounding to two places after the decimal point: 0.79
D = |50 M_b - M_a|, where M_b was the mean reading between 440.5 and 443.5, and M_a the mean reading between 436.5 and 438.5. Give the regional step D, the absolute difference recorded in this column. 52.9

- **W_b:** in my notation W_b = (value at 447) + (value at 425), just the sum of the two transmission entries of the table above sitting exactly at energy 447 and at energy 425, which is 1.72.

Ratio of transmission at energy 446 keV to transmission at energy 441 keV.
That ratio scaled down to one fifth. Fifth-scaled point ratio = 0.200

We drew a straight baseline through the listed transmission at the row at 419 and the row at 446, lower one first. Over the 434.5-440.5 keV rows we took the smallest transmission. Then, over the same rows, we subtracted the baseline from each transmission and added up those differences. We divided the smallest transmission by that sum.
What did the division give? 4.5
